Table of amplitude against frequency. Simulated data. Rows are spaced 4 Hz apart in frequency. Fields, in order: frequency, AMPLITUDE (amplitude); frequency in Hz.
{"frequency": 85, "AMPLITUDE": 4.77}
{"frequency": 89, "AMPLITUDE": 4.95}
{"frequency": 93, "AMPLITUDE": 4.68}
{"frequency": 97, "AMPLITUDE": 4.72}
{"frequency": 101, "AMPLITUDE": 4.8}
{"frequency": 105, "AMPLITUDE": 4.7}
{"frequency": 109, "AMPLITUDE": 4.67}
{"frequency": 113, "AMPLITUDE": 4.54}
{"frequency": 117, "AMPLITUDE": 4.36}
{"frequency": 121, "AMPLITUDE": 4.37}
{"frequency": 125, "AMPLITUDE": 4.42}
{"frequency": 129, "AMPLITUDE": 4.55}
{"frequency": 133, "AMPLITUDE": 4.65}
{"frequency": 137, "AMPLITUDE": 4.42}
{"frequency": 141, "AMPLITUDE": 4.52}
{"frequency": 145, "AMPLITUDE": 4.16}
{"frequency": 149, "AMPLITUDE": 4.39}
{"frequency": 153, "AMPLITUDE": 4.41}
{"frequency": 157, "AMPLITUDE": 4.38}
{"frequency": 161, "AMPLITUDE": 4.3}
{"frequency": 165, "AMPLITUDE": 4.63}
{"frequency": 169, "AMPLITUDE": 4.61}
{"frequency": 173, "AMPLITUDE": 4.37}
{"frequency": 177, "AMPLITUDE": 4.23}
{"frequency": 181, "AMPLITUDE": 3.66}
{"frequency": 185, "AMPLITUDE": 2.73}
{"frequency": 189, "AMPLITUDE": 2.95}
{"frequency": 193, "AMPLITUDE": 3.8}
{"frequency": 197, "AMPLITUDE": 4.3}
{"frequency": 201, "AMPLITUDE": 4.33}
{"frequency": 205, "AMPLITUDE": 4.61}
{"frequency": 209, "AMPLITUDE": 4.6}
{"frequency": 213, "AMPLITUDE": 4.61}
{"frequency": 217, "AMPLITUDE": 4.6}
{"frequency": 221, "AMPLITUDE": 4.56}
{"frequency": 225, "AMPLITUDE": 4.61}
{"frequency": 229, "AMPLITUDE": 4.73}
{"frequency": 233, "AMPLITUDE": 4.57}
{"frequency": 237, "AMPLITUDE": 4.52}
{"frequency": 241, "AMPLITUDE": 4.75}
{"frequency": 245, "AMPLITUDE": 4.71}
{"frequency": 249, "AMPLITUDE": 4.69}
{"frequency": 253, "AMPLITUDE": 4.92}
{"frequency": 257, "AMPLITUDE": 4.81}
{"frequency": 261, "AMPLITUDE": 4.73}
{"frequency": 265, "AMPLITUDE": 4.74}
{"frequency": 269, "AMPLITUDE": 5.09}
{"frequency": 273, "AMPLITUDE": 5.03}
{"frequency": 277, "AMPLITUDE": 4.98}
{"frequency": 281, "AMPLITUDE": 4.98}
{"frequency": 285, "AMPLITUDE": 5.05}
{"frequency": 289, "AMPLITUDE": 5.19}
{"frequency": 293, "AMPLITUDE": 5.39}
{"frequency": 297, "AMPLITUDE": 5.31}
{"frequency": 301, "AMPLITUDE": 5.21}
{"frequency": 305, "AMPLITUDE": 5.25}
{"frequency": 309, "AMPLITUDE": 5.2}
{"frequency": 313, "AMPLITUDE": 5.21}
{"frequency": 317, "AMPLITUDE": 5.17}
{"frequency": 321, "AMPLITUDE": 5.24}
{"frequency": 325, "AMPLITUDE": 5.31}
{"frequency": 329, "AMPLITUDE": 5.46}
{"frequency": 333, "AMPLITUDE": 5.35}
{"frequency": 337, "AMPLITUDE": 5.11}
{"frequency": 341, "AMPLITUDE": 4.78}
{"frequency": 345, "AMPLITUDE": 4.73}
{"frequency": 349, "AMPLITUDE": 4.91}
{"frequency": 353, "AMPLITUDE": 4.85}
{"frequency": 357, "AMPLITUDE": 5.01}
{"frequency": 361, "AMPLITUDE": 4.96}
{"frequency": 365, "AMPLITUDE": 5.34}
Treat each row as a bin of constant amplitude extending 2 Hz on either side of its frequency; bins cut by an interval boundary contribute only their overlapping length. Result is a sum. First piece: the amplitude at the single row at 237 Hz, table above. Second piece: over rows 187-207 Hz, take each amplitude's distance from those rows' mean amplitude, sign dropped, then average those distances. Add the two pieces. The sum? 5.0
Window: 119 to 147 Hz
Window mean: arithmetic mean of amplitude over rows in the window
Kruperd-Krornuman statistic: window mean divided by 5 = 0.89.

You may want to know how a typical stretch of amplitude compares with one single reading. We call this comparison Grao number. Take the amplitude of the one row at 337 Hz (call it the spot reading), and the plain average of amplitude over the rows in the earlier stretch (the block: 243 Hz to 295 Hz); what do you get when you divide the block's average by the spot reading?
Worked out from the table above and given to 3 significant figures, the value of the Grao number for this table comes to 0.968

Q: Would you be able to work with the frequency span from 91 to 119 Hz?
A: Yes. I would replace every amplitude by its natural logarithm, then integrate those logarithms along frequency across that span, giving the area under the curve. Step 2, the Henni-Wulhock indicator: 43.0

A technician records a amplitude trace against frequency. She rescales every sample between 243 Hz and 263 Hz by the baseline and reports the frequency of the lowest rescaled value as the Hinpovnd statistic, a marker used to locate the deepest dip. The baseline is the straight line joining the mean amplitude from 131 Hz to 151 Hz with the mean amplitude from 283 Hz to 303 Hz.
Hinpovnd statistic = 261 Hz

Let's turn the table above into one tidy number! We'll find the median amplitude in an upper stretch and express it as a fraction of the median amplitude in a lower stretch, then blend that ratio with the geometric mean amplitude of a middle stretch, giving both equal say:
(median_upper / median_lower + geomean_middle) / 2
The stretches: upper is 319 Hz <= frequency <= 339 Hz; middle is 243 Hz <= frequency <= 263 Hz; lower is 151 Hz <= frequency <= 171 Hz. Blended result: 3.0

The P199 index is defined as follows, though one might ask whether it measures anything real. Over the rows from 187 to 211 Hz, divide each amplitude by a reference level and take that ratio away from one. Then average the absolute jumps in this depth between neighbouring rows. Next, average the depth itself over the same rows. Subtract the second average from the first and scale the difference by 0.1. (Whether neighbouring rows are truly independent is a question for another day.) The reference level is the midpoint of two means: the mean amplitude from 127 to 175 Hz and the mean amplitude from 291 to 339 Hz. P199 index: -0.009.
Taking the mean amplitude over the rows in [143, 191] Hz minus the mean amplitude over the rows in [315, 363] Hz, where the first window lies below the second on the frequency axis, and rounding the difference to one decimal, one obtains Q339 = -1.0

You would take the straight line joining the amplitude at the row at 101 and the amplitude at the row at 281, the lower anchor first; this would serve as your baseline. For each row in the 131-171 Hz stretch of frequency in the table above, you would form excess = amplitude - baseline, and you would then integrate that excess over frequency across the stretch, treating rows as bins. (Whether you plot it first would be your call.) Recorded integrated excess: -16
